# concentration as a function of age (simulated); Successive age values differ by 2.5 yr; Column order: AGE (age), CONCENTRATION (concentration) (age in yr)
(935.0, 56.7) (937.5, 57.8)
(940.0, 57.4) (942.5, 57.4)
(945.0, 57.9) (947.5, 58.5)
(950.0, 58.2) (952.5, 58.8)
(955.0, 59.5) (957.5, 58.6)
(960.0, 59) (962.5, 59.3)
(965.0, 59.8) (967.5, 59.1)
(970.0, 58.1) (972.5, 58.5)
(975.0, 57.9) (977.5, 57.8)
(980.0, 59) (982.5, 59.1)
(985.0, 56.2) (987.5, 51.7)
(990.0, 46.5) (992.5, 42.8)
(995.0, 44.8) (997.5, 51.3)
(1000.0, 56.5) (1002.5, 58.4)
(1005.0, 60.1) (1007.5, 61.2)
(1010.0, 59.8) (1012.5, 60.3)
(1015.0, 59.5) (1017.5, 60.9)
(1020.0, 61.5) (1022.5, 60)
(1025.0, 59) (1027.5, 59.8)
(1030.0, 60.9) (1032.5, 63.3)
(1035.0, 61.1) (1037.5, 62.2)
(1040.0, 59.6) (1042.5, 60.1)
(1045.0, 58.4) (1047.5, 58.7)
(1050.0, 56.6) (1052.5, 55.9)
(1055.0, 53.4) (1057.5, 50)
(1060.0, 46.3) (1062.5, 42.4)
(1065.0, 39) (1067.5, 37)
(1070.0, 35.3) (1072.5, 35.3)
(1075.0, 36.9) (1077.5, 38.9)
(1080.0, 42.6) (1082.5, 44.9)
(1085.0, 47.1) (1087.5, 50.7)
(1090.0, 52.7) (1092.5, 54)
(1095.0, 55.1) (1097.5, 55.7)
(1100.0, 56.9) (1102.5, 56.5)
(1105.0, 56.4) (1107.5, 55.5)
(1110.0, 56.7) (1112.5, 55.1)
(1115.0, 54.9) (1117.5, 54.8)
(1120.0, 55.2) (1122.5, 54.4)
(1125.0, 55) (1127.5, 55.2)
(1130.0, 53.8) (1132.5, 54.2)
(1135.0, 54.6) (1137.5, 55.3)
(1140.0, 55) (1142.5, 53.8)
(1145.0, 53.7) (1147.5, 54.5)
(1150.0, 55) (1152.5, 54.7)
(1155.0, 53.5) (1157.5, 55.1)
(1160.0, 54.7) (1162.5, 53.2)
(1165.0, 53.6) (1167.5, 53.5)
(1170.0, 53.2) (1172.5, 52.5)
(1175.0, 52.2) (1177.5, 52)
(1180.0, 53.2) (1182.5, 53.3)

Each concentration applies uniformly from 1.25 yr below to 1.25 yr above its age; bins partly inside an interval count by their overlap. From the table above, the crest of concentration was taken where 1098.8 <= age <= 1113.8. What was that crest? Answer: 56.9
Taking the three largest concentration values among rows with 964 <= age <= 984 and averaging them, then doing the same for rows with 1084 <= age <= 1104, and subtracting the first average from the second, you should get -3.0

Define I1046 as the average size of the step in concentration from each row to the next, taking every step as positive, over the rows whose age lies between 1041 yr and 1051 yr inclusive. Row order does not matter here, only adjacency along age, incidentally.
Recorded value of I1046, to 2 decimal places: 1.37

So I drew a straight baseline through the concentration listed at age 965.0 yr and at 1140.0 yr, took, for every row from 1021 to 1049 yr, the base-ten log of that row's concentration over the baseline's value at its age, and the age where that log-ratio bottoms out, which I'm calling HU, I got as 1045.0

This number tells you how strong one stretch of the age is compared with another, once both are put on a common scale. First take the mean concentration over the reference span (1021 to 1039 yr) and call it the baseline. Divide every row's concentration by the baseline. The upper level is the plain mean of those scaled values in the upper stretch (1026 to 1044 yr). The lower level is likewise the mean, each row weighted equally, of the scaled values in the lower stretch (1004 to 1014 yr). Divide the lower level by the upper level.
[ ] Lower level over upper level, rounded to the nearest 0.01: 0.99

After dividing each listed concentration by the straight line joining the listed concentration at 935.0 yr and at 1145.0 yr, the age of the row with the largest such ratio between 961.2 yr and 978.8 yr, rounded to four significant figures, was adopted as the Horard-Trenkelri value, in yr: 965.0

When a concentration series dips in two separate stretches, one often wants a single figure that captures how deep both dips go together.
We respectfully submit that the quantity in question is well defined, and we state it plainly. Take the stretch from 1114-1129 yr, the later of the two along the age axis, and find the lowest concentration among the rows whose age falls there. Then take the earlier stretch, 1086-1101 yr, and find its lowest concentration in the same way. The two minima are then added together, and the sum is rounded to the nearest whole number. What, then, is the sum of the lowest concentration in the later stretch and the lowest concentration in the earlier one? 105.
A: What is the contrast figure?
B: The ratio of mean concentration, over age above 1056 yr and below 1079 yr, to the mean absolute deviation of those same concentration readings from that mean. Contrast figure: 10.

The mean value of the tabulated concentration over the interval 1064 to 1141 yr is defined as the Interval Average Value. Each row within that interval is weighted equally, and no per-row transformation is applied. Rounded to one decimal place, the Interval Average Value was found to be 50.5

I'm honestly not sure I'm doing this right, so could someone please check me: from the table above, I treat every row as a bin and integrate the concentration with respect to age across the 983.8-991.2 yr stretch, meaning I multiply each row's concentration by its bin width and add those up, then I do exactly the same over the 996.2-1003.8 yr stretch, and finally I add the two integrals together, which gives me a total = 802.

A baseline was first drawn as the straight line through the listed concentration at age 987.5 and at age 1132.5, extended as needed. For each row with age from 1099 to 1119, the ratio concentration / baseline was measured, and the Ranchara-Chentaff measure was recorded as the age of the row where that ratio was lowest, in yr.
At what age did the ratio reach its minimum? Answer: 1117.5 yr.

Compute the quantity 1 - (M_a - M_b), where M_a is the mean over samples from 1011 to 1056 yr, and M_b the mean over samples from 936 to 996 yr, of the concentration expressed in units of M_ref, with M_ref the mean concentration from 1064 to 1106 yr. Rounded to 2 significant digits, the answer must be 0.93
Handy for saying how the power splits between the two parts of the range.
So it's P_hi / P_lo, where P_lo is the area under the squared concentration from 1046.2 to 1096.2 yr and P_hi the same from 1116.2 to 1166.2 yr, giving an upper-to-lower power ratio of 1.328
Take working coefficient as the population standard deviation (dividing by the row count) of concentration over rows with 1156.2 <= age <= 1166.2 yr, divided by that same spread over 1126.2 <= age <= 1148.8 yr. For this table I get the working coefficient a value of 1.3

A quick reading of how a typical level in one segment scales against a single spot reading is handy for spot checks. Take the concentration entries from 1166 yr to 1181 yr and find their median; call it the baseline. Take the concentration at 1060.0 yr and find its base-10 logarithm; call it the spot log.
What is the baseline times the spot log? 88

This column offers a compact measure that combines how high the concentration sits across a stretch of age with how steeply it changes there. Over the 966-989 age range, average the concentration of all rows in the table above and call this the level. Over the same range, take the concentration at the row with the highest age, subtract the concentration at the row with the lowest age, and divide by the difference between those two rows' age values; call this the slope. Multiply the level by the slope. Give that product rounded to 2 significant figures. -21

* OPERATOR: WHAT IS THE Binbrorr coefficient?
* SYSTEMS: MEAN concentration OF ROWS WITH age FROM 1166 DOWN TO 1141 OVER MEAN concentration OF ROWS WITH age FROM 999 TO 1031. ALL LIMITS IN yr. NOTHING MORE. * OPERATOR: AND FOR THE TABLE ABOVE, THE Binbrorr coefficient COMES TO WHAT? 0.91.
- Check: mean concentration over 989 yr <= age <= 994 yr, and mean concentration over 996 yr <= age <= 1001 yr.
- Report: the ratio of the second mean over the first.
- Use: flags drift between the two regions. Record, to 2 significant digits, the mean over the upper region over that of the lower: 1.2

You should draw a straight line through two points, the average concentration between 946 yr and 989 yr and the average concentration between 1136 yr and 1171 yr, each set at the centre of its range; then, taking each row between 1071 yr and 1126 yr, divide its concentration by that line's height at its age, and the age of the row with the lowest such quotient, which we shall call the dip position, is 1072.5 yr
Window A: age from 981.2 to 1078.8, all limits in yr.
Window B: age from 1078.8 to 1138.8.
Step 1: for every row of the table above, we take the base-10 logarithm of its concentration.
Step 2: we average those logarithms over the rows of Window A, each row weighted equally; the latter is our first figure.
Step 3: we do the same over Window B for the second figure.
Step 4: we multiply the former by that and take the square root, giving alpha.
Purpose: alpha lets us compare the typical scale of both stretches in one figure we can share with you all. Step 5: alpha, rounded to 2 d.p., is 1.72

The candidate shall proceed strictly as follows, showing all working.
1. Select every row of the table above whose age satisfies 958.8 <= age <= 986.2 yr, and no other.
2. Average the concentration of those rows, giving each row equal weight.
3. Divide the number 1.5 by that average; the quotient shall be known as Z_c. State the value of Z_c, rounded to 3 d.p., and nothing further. 0.026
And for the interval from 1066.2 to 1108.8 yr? 0.031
